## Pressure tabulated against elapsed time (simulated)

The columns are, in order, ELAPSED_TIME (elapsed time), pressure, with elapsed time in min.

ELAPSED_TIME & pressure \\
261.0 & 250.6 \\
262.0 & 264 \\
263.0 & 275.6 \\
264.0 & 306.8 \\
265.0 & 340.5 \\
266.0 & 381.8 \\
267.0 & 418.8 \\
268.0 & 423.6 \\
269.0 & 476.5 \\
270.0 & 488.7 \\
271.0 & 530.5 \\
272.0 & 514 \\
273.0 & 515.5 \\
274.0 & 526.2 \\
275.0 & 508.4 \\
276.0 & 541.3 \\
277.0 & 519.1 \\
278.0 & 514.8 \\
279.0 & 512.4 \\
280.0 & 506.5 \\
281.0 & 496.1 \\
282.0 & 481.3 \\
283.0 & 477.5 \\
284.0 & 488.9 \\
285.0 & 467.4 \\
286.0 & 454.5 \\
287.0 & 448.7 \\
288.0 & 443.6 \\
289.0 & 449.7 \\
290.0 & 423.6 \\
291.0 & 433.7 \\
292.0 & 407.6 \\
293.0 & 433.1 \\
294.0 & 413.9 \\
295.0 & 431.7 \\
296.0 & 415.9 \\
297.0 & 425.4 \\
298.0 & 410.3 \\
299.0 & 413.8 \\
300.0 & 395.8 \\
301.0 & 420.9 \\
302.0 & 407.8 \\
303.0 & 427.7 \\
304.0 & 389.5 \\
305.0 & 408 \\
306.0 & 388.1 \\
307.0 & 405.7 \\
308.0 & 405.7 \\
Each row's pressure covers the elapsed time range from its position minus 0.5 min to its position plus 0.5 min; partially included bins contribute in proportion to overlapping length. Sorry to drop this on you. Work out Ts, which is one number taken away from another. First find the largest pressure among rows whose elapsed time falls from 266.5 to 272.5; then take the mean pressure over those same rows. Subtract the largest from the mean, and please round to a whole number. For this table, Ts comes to -55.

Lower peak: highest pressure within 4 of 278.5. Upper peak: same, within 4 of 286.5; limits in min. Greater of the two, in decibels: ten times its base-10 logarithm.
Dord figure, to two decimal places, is 27.33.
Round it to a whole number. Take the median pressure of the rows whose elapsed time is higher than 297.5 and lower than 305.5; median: 409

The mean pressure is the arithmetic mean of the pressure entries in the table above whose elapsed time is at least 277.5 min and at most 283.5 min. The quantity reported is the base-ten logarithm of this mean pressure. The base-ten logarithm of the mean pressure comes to 2.70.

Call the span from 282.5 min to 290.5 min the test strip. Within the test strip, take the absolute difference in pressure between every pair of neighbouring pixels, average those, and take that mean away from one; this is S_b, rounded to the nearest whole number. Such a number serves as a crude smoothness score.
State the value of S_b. -12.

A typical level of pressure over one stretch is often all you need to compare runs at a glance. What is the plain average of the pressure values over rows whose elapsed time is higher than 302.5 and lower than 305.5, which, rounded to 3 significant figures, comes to 408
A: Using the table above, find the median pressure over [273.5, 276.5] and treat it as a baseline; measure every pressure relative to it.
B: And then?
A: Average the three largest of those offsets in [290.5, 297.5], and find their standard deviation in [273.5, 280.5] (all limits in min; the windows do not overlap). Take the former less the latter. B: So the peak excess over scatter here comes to -105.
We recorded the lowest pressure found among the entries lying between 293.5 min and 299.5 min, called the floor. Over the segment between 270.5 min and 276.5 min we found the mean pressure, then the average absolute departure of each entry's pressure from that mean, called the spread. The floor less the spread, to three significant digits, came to 400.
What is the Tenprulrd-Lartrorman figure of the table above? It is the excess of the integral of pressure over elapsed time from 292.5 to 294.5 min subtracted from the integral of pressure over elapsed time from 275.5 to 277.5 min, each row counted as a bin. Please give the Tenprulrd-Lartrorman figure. 213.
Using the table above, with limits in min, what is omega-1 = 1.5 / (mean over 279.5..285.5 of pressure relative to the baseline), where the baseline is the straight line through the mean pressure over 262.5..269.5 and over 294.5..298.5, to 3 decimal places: 0.017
